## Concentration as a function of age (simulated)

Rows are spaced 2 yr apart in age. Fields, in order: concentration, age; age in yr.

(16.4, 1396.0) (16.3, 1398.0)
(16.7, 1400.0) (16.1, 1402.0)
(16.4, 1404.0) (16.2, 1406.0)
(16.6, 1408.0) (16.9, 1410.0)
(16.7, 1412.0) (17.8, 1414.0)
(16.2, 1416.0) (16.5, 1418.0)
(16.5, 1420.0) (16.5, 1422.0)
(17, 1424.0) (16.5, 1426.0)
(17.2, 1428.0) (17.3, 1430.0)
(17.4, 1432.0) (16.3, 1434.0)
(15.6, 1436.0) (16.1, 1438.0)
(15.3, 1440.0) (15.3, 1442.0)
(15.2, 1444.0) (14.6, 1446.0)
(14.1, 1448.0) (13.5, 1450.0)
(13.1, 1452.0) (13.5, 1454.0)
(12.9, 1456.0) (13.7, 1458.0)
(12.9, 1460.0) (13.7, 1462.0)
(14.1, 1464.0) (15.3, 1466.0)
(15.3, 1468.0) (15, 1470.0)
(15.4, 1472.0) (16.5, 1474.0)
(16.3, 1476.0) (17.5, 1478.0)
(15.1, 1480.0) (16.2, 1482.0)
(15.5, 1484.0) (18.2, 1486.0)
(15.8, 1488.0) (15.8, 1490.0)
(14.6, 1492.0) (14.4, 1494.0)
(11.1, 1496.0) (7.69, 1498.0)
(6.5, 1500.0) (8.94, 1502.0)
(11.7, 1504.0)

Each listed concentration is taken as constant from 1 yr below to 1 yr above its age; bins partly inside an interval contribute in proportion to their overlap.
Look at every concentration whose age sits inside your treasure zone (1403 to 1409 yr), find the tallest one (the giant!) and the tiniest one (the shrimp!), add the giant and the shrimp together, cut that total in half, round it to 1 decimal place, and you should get 16.4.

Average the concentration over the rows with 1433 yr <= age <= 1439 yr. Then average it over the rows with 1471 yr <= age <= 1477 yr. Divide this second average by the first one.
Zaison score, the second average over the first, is 1.00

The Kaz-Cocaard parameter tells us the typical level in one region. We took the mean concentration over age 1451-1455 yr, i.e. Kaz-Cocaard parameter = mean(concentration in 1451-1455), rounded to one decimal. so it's 13.3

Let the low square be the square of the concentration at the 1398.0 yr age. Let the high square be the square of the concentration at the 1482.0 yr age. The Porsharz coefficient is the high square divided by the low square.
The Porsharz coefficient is 1.0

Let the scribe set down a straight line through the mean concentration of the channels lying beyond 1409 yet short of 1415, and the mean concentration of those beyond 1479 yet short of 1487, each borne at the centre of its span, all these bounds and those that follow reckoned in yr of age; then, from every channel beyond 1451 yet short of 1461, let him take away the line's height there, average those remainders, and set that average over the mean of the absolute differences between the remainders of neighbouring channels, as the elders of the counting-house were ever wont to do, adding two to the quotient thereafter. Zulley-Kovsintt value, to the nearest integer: -3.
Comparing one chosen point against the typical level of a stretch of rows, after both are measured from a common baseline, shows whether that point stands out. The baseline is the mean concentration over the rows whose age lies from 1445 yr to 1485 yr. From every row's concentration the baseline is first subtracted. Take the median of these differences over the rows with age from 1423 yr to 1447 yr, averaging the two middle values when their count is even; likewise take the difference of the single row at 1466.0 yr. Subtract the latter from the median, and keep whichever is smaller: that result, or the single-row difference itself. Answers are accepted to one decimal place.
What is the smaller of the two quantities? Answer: 0.6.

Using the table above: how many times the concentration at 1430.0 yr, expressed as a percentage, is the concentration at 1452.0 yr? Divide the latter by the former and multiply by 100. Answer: 76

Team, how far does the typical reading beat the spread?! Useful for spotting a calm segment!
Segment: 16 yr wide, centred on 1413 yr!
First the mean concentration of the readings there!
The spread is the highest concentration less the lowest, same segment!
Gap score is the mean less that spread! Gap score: 15.1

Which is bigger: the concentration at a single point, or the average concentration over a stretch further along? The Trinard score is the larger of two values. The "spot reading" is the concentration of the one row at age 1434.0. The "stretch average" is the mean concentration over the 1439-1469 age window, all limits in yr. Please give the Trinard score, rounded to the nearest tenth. 16.3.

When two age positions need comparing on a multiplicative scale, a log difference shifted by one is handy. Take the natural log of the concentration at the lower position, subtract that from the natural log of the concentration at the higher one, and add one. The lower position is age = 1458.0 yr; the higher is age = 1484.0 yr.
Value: 1.12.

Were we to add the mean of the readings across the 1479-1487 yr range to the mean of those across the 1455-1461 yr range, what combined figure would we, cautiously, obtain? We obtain 29.4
